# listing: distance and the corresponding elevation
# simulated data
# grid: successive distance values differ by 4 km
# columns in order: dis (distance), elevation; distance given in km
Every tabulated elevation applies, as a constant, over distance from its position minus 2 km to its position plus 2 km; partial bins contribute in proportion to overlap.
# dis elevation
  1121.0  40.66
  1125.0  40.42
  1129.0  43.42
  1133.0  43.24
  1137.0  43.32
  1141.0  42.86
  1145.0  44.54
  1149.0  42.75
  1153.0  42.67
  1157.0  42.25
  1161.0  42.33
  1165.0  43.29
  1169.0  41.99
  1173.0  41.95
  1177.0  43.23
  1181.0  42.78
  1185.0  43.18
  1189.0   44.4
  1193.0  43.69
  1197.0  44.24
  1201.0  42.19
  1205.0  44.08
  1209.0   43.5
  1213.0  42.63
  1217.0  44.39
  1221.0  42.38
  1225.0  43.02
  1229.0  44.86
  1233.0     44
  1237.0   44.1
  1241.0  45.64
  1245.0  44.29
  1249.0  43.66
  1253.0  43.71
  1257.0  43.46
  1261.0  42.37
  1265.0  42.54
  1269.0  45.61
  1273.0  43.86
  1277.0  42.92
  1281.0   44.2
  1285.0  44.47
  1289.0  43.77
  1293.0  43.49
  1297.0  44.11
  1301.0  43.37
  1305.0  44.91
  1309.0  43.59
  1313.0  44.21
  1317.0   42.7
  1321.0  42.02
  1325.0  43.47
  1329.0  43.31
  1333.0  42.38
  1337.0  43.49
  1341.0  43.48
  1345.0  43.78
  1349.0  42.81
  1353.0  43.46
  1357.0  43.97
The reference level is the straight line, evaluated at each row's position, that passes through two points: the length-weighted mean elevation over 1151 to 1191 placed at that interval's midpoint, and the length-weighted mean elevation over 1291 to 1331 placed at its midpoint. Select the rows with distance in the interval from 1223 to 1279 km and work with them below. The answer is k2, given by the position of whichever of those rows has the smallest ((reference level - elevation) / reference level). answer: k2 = 1241.0 km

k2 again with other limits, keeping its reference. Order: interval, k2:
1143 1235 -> 1145.0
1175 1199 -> 1189.0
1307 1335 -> 1313.0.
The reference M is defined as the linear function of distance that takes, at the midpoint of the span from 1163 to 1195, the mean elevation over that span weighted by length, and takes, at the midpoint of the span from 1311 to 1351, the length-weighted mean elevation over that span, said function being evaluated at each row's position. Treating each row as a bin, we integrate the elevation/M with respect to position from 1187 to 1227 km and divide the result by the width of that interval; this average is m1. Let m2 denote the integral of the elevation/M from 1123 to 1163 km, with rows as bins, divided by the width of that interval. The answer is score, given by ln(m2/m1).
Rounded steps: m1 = 1.01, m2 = 0.99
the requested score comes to -0.015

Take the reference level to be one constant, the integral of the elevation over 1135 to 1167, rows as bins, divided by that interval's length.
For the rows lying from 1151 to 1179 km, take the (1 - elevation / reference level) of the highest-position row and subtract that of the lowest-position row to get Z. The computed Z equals -0.01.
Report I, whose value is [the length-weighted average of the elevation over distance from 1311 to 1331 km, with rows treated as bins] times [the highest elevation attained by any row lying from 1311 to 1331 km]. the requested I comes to 1907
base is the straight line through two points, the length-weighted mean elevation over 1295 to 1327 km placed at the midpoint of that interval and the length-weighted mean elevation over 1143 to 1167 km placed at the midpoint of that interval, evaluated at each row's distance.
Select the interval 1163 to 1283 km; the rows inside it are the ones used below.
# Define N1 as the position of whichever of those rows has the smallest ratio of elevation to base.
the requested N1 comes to 1173.0 km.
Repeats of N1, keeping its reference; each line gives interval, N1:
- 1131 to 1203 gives 1173.0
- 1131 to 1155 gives 1153.0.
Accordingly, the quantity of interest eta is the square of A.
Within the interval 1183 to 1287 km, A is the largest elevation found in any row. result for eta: 2083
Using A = 45.64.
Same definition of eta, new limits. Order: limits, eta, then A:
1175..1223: 1971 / 44.4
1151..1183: 1874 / 43.29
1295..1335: 2017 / 44.91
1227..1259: 2083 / 45.64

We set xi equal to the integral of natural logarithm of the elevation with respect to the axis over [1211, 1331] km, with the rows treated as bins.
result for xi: 453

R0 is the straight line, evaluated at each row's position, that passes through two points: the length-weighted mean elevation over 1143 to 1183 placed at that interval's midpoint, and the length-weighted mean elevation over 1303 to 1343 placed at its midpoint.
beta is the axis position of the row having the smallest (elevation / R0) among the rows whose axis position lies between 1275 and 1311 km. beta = 1277.0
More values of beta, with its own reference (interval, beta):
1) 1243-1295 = 1261.0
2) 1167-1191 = 1173.0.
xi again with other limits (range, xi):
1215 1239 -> 91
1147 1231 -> 316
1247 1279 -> 121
